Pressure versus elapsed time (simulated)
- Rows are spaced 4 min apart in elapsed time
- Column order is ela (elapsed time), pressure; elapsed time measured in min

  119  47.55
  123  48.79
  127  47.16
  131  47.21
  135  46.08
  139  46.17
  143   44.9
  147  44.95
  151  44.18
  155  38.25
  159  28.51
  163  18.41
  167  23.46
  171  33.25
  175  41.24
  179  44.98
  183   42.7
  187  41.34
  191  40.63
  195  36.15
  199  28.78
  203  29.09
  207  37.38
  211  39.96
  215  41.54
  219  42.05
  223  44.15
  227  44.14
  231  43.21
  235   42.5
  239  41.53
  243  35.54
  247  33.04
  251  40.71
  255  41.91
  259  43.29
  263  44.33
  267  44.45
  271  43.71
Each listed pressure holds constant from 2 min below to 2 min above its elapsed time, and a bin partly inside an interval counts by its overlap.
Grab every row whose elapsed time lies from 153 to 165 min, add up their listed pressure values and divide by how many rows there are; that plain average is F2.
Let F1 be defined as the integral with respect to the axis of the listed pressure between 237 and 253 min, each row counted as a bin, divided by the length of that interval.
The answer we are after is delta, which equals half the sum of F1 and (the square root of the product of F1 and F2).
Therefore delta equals 35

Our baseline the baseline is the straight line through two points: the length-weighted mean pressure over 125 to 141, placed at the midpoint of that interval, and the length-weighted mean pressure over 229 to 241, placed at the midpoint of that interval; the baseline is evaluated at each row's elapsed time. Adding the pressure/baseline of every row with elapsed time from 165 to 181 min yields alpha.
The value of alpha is 3.2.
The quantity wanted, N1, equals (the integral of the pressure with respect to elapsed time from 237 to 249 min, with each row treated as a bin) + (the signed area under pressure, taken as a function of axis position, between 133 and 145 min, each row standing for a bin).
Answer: 989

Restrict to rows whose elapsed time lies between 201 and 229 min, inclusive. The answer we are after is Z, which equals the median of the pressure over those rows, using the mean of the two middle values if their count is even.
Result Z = 42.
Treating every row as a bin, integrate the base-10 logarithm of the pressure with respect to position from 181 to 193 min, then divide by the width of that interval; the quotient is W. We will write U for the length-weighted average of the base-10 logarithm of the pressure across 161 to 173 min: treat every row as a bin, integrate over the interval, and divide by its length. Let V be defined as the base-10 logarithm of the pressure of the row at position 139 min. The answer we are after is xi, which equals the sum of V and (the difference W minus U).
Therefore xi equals 1.90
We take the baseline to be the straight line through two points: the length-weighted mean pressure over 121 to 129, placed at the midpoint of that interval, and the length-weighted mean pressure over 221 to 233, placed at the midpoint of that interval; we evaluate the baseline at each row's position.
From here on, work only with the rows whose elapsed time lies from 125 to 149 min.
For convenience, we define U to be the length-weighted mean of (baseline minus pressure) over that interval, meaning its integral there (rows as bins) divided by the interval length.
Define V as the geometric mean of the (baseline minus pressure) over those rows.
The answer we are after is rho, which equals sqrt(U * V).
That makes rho 1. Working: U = 1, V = 1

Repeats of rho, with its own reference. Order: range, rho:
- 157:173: 20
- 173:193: 3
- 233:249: 4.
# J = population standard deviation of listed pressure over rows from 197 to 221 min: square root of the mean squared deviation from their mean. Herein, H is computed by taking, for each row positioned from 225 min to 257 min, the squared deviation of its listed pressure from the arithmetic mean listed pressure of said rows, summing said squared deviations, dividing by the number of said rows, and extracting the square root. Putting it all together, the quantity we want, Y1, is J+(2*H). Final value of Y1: 13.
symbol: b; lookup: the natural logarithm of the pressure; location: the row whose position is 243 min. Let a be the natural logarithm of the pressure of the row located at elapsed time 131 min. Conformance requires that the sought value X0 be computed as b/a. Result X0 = 0.93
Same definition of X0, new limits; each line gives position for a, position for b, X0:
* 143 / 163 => 0.77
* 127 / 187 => 0.97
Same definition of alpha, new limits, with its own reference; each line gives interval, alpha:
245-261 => 3.8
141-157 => 3.7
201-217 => 3.4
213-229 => 4.0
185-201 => 3.3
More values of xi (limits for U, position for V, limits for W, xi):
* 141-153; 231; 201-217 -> 1.55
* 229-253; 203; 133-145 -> 1.53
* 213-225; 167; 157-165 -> 1.10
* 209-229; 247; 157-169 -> 1.26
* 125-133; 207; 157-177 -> 1.34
